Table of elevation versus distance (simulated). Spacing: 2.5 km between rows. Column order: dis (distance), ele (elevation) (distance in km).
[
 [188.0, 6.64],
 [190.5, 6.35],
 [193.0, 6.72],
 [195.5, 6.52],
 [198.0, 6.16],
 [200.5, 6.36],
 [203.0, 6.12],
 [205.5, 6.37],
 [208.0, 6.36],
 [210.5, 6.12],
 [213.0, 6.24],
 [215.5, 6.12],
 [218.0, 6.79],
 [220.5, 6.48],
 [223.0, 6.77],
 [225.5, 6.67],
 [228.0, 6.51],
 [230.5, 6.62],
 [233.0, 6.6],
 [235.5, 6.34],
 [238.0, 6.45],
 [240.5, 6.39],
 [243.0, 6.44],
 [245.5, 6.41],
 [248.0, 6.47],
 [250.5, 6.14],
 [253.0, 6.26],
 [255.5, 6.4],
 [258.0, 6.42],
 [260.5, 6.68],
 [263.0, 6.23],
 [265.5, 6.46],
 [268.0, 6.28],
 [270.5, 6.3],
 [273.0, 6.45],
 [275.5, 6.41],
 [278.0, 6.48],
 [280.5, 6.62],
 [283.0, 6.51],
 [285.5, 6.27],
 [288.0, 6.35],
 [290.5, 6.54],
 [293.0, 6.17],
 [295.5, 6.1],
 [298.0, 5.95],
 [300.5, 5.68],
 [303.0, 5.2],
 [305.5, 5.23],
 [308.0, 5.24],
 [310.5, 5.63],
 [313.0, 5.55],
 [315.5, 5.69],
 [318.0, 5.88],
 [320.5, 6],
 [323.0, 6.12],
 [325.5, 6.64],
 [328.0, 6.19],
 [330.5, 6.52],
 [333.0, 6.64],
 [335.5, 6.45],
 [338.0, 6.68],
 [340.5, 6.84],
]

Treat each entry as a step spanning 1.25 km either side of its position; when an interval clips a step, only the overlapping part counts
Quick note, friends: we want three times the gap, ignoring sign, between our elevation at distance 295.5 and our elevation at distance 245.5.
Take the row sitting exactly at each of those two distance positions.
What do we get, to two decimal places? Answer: 0.93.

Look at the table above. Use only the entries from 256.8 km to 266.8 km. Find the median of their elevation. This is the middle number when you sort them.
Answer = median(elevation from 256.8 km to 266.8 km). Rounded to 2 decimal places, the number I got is 6.44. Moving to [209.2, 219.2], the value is 6.18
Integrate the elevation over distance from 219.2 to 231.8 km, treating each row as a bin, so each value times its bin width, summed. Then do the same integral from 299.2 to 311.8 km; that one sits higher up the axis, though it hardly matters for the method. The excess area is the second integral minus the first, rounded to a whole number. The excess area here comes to -15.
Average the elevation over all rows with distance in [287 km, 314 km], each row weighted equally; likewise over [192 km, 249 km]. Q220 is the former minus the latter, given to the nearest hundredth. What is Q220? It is -0.65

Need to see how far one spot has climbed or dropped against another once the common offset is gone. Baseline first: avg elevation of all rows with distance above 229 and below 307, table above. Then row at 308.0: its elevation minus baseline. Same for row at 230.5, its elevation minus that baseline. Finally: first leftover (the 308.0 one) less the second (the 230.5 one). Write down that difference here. -1.38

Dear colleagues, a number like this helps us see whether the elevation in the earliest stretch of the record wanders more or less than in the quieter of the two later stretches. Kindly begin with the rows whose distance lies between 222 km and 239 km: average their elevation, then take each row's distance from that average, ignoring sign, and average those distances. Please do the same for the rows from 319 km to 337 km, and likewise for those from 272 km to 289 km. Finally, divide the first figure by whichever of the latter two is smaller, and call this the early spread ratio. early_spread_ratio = 1.3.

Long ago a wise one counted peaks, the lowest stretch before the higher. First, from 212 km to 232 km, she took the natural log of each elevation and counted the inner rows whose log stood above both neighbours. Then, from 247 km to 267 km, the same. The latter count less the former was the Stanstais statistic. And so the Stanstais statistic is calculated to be -1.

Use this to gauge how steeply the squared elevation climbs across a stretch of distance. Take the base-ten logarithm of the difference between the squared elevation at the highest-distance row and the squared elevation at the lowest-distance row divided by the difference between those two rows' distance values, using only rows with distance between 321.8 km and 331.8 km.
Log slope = -0.17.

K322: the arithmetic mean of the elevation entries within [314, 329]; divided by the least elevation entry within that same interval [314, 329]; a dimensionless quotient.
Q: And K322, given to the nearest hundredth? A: 1.07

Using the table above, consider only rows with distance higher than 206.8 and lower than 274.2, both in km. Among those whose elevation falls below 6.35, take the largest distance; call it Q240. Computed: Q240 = 270.5 km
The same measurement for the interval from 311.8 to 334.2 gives 328.0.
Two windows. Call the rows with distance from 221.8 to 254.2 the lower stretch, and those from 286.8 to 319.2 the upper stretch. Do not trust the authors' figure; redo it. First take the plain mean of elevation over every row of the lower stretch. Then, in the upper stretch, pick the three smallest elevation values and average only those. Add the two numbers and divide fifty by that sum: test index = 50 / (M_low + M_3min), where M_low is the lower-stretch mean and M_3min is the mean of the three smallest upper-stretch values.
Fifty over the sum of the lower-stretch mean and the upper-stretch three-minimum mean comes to 4.28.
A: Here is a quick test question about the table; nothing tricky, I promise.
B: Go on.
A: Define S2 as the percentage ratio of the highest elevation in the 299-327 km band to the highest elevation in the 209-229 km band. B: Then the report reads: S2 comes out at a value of 98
